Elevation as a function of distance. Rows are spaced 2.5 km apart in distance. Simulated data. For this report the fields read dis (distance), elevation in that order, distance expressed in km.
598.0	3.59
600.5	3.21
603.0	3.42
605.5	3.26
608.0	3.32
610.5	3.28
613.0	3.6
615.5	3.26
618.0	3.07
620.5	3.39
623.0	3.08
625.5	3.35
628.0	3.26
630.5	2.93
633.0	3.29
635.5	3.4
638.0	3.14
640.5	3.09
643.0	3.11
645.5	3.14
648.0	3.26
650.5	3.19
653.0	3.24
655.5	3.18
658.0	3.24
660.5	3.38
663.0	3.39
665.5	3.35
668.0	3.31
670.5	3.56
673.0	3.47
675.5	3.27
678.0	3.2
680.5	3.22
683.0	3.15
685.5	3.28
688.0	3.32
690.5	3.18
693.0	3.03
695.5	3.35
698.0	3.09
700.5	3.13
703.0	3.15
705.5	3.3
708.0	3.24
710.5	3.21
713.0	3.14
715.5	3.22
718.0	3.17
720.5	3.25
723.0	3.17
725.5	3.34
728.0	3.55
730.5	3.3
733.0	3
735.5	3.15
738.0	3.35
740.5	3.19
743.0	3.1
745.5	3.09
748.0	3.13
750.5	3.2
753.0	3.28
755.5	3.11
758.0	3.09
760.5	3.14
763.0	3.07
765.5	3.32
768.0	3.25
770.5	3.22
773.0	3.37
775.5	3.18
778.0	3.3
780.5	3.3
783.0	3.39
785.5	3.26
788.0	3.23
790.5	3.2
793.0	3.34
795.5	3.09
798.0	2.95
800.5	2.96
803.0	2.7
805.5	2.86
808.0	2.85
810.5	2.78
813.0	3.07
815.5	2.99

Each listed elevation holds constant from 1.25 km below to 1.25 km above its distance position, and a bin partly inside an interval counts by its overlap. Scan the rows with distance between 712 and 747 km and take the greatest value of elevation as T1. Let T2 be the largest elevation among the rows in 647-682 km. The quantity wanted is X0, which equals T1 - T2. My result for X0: -0.010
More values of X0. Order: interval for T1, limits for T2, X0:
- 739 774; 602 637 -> -0.230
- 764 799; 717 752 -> -0.160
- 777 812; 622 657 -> -0.010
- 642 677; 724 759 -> 0.010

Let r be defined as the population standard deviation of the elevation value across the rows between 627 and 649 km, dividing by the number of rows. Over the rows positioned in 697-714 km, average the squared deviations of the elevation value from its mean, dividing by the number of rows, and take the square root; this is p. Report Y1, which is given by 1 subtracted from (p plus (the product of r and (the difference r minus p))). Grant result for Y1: -0.92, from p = 0.07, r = 0.13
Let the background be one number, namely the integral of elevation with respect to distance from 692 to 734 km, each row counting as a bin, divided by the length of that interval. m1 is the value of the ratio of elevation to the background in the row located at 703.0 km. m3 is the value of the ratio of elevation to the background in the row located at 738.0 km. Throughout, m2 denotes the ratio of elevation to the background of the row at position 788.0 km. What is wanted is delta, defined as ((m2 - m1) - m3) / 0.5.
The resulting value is -2.03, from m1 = 0.98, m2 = 1.00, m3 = 1.04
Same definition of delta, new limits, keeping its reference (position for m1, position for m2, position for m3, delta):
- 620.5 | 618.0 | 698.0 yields -2.12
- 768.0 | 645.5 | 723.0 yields -2.04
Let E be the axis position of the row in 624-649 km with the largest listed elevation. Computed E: 635.5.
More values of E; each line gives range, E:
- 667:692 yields 670.5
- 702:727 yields 725.5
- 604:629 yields 613.0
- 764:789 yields 783.0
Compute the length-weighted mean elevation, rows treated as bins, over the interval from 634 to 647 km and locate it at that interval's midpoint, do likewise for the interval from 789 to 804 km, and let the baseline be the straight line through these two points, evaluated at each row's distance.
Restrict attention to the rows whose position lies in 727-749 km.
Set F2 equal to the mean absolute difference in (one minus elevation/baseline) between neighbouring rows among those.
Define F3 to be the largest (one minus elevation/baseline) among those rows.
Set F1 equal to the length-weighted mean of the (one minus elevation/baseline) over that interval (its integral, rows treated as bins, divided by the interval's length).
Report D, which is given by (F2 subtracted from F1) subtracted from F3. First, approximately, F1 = -0.03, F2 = 0.05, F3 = 0.03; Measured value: 0.12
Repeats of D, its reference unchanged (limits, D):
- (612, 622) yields 0.17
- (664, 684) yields 0.08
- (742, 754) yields 0.04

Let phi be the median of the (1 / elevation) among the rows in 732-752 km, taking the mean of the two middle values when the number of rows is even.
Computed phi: 0.318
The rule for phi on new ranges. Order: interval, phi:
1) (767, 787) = 0.305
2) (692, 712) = 0.314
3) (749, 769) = 0.315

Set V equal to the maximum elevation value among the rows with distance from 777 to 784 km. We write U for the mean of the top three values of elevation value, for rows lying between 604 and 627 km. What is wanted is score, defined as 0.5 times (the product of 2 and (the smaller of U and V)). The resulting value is 3.39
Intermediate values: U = 3.45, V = 3.39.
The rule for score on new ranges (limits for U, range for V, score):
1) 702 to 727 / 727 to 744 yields 3.30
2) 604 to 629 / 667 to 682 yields 3.45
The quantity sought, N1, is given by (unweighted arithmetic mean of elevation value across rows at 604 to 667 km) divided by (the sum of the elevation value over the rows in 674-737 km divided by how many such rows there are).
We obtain 1.01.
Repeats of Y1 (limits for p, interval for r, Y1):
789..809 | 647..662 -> -0.81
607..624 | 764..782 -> -0.84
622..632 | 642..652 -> -0.84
